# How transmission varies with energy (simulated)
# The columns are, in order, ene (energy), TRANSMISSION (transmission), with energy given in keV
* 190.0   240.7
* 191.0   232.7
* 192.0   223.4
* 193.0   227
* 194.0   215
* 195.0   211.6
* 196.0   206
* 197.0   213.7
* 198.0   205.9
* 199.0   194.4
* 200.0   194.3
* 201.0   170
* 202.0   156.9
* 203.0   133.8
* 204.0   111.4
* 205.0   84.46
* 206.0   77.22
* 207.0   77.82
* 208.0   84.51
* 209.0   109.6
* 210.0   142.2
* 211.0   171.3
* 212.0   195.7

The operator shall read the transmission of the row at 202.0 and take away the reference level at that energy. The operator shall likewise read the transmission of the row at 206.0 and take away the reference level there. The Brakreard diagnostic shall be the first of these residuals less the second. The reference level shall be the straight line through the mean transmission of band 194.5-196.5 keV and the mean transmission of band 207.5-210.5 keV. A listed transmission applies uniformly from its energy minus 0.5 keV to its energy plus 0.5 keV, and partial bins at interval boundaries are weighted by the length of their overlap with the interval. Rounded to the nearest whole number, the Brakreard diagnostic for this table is 51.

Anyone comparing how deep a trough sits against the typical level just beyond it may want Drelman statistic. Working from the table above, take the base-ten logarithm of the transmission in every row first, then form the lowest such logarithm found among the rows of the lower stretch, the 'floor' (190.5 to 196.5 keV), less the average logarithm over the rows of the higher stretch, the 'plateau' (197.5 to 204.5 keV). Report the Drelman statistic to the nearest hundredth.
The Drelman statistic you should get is 0.10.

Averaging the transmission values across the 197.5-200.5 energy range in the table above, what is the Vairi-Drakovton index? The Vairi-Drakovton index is 198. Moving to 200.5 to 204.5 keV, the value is 143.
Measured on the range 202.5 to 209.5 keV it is 97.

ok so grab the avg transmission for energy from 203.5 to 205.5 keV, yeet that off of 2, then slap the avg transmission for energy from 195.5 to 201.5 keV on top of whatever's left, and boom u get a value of 101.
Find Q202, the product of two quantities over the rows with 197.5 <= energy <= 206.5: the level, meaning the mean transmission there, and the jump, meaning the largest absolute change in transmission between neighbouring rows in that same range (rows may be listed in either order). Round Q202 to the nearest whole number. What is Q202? 3976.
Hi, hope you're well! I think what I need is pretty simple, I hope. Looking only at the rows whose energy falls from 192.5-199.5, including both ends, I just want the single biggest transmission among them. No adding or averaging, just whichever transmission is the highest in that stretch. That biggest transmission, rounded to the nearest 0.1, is 227.0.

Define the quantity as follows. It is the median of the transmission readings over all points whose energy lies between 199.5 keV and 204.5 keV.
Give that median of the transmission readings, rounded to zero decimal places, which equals 157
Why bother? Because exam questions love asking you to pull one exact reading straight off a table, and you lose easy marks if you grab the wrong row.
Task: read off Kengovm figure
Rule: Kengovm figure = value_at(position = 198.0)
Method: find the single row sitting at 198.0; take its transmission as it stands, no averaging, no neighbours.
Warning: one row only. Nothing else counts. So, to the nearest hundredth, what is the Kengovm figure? 205.90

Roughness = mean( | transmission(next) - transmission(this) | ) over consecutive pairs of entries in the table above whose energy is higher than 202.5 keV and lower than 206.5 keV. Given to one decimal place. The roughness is 18.9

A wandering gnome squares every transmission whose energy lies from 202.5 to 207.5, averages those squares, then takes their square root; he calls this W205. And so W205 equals 99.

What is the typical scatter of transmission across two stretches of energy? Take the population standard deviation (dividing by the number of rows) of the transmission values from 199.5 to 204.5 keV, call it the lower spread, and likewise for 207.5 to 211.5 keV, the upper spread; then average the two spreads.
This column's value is 31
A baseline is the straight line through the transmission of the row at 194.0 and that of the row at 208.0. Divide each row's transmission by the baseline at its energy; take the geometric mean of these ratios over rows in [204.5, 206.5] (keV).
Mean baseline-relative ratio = 0.75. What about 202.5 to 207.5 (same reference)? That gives 0.85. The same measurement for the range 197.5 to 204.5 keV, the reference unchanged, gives 1.10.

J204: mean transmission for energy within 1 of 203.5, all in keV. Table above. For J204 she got 123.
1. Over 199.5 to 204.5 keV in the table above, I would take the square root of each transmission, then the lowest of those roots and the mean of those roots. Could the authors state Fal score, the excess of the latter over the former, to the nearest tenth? 1.8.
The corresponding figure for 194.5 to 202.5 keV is 1.4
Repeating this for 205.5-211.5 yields 1.6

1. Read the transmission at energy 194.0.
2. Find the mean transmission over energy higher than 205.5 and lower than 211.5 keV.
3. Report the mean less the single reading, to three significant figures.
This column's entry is -105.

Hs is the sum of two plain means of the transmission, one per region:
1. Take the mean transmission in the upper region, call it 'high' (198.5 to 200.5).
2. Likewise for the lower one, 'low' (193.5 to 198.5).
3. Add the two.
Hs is 405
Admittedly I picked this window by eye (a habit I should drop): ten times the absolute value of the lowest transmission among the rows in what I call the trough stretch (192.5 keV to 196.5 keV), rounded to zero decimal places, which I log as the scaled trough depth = 2060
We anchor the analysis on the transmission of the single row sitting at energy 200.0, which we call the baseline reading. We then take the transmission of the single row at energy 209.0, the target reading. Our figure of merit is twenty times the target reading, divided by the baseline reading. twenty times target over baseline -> 11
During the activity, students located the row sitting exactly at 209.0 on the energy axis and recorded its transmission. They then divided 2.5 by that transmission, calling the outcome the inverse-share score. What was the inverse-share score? 0.023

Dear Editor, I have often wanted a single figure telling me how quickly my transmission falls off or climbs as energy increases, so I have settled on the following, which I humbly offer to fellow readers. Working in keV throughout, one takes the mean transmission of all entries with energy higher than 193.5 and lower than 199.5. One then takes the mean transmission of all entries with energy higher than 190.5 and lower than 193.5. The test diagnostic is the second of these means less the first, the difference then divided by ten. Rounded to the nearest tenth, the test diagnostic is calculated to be 2.0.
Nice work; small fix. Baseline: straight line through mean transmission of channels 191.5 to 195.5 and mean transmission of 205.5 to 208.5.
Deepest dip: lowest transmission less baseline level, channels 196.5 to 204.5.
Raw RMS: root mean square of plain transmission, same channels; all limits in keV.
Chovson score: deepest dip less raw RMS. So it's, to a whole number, -175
